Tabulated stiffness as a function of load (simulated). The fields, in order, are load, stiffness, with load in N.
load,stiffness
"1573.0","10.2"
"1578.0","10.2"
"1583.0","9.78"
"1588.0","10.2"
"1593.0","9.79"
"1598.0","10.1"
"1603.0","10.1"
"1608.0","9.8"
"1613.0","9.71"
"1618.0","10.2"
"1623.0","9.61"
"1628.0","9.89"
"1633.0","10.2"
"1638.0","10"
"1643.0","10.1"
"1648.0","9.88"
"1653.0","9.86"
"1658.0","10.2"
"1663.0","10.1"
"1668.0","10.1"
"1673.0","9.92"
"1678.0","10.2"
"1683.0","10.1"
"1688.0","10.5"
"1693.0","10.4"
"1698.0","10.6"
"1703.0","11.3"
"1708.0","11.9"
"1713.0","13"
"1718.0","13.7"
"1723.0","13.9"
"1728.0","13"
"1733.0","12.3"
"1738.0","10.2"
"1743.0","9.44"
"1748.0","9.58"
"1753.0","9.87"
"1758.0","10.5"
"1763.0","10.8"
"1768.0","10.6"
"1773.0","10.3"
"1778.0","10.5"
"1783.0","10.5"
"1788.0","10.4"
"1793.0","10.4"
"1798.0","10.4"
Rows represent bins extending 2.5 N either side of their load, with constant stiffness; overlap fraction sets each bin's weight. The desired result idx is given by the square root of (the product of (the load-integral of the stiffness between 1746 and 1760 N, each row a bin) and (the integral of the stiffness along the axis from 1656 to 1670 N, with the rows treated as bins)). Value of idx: 141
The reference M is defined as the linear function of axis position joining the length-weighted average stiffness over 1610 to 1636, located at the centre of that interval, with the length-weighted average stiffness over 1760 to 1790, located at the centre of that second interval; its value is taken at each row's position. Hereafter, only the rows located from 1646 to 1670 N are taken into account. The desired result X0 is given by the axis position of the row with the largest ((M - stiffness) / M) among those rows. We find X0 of 1653.0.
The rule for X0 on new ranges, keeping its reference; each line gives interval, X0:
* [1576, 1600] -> 1593.0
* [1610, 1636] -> 1623.0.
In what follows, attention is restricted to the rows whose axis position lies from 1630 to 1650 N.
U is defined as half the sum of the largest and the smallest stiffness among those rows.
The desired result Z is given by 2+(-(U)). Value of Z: -8.04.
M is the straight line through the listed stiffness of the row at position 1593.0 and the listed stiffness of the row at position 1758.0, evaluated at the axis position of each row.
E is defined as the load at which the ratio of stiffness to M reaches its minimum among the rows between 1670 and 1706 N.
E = 1673.0 N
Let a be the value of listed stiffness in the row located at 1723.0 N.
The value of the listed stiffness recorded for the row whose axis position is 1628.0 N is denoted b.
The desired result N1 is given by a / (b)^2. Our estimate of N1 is 0.142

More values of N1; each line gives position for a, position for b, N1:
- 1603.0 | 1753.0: 0.104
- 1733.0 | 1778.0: 0.112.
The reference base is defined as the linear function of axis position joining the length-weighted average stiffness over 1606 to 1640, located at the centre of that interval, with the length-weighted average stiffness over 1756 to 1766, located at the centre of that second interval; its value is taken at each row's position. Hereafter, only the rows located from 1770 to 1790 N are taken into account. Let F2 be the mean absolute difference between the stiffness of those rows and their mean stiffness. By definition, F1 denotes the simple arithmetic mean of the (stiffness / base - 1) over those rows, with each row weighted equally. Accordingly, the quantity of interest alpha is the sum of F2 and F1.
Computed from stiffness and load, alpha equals 0.04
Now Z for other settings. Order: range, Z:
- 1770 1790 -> -8.40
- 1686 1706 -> -8.85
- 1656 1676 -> -8.06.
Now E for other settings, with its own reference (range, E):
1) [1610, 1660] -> 1623.0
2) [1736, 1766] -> 1743.0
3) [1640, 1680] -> 1673.0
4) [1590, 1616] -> 1613.0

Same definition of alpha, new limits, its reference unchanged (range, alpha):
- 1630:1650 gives 0.11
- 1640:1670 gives 0.11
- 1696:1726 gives 1.33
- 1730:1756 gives 0.78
